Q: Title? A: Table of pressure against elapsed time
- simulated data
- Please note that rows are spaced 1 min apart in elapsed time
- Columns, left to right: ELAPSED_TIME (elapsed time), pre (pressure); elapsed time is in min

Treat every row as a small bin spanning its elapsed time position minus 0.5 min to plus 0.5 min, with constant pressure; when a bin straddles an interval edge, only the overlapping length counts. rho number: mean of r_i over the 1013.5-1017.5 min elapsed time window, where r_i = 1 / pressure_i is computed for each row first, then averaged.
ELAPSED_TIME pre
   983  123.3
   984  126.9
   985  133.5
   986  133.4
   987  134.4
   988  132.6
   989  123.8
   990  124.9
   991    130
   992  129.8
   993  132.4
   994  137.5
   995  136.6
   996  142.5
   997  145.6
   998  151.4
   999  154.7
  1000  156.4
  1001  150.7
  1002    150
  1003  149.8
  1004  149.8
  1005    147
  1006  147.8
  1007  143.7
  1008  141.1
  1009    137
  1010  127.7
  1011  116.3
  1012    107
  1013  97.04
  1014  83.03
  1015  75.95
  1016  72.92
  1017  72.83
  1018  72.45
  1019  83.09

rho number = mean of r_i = 0.0132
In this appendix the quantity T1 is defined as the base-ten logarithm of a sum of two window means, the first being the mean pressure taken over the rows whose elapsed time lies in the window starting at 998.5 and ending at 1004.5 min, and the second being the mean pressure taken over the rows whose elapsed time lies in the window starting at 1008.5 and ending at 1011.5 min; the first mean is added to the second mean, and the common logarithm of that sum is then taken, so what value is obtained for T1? 2.45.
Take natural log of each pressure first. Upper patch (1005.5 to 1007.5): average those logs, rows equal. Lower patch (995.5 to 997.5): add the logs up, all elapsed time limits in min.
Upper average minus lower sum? -5.0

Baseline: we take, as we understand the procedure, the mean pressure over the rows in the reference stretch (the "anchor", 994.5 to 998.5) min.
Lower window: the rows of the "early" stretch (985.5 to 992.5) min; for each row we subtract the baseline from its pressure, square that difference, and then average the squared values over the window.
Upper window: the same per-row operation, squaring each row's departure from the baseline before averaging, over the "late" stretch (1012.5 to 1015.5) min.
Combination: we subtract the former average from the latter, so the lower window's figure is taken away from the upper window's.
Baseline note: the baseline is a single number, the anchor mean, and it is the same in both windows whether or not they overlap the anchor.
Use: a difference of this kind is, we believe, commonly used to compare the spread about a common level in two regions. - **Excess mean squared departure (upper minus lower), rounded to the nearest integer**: 3305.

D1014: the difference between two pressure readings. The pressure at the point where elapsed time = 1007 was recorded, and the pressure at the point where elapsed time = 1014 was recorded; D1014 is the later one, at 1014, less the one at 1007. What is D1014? -61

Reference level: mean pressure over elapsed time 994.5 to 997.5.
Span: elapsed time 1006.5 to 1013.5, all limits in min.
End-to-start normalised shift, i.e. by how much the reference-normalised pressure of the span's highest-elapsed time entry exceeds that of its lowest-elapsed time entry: -0.33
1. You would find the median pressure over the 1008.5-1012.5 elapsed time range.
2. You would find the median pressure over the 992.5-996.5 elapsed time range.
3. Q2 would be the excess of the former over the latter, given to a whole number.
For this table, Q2 -15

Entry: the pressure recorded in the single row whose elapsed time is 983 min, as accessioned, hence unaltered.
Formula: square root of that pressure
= 11.1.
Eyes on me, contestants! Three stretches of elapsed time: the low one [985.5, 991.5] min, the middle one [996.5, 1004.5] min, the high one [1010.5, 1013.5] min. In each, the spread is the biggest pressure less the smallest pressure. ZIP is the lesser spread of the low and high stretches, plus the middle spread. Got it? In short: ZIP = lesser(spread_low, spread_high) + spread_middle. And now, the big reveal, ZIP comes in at 21.4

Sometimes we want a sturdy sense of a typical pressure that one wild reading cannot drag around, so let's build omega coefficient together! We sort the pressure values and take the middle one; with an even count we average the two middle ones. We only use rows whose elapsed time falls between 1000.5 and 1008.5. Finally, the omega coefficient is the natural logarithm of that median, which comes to 5.00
